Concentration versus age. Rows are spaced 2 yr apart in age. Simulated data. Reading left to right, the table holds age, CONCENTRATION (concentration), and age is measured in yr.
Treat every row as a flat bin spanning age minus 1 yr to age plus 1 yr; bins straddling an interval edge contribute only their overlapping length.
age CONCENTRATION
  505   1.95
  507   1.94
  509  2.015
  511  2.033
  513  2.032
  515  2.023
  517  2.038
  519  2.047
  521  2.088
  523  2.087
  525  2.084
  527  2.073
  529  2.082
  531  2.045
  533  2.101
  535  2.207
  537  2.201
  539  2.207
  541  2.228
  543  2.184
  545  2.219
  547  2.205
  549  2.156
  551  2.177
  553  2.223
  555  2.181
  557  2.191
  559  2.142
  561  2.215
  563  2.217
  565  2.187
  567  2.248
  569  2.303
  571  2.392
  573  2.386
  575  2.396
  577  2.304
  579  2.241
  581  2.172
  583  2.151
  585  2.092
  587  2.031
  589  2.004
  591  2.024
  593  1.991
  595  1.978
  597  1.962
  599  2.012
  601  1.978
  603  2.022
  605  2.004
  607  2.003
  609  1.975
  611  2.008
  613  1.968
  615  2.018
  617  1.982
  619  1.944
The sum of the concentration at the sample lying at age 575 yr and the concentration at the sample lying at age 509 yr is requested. 4.41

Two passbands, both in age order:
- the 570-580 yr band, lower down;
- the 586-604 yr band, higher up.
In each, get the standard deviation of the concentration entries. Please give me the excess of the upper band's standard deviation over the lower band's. -0.04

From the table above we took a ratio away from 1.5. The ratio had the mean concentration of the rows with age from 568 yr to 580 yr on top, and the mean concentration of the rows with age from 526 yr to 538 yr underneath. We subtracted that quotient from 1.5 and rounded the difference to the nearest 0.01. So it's 0.40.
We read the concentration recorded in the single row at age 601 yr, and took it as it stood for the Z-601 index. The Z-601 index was 1.978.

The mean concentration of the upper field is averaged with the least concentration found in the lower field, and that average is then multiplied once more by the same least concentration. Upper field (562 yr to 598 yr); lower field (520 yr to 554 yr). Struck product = 4.31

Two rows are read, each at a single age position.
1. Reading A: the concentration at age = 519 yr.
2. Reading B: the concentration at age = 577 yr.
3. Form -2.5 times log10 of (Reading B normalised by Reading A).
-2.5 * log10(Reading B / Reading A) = -0.13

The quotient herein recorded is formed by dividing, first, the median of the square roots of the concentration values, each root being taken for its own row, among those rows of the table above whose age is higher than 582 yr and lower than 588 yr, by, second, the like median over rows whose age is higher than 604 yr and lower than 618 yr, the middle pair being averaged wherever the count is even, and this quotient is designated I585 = 1.02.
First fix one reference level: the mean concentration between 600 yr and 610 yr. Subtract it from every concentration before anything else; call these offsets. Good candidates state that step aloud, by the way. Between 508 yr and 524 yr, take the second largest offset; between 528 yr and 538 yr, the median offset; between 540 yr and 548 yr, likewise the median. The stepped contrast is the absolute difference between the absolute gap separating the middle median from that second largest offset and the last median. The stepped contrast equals 0.20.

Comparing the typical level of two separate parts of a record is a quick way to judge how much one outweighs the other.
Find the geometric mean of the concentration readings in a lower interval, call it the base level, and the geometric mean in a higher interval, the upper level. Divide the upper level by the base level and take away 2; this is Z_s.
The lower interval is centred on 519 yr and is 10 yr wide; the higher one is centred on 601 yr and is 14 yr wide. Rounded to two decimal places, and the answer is -1.03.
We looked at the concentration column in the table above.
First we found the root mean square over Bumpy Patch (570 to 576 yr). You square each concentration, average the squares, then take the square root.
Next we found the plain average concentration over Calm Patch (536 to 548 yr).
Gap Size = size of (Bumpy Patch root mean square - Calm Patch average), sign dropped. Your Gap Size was 0.18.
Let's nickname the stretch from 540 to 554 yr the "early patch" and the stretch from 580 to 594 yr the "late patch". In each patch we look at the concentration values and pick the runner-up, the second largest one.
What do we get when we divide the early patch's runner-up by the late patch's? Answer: 1.03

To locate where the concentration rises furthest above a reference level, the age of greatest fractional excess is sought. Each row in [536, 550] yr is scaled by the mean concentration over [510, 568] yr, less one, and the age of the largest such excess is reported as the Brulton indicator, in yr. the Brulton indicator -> 541 yr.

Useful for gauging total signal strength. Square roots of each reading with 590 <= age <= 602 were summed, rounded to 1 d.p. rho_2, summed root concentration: 8.5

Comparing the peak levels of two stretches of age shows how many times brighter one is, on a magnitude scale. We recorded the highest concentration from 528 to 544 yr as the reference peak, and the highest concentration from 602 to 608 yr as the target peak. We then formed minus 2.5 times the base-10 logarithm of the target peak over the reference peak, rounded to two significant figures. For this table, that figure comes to 0.11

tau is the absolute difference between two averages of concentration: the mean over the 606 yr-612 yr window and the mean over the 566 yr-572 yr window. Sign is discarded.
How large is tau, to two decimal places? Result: 0.32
